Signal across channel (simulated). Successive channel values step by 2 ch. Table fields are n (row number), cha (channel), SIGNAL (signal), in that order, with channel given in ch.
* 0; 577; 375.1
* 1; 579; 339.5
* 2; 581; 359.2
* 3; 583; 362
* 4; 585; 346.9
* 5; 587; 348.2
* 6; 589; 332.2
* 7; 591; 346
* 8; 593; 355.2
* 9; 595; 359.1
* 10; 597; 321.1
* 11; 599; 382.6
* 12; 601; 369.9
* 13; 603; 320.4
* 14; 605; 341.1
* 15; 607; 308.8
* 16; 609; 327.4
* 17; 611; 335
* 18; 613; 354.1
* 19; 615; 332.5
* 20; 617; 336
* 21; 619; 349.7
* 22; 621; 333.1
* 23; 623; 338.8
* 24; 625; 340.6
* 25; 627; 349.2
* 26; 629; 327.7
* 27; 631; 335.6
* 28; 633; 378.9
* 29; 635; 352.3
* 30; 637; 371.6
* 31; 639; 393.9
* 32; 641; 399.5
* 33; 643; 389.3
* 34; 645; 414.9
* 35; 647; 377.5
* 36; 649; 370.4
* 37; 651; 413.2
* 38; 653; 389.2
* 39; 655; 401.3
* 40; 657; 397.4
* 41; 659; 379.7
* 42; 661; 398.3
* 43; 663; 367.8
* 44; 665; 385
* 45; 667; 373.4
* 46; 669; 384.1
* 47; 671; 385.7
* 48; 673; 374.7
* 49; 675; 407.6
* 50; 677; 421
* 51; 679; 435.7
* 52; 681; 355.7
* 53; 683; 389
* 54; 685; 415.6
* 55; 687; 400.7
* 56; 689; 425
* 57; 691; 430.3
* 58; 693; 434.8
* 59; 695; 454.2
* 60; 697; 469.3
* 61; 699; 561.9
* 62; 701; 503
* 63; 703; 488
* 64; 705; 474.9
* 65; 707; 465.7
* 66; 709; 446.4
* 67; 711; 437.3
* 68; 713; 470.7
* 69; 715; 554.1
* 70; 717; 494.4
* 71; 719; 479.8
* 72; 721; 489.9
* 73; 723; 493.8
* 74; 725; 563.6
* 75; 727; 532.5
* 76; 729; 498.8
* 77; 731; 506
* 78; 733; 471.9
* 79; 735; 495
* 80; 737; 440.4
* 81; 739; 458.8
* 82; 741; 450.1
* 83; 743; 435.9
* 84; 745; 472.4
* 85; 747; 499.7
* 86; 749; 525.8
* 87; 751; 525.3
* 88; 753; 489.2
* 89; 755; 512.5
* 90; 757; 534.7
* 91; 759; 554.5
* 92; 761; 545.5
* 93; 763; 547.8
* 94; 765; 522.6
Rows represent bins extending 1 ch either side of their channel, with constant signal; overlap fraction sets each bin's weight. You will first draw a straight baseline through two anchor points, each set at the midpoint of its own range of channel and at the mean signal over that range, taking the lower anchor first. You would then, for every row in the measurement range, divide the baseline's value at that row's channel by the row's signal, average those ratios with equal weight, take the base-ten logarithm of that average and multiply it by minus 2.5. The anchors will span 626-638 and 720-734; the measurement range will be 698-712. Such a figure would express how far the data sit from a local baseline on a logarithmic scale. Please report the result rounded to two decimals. 0.02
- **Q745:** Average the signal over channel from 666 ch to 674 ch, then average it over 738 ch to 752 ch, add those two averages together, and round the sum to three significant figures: 861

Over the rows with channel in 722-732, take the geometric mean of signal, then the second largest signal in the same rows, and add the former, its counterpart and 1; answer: 1052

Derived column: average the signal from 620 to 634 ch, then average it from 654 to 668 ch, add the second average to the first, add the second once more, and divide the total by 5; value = 223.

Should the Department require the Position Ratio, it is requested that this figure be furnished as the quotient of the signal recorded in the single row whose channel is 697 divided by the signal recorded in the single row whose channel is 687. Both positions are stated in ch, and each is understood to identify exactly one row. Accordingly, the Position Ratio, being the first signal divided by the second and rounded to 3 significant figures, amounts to 1.17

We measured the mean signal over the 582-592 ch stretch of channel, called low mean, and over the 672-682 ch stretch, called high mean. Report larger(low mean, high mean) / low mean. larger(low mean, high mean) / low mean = 1.15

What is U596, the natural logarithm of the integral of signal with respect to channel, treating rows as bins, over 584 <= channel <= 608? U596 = 9.02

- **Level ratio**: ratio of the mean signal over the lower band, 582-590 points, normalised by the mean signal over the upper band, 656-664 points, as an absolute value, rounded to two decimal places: 0.90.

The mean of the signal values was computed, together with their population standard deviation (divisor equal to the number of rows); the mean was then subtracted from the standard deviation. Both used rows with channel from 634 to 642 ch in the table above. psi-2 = -361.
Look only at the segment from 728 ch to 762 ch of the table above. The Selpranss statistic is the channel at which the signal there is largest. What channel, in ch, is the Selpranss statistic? 759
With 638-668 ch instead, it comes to 645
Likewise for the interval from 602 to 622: 613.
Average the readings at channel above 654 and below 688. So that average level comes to 393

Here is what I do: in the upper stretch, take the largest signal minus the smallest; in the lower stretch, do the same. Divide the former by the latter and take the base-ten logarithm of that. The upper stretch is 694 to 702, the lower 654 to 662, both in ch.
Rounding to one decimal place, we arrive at 0.7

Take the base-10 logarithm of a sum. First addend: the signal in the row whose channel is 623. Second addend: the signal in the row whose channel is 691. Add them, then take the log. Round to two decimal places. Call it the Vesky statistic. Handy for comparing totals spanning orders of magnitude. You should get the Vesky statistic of 2.89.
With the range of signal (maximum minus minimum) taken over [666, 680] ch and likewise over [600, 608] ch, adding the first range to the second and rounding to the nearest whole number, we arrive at 123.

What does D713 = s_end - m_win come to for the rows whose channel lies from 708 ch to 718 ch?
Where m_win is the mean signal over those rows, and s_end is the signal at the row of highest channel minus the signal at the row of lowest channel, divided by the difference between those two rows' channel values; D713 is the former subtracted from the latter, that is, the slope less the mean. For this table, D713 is -475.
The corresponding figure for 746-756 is -509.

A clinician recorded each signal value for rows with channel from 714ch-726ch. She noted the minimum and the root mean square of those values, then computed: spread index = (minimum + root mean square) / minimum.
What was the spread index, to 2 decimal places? 2.07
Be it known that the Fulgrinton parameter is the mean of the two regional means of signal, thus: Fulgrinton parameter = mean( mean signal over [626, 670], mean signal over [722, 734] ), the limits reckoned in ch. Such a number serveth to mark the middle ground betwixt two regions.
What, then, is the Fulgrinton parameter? 445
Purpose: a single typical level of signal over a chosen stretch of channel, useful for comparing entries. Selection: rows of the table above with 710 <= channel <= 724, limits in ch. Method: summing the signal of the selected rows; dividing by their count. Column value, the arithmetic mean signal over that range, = 489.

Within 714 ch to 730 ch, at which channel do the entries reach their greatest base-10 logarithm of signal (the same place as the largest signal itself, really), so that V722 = 725 ch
